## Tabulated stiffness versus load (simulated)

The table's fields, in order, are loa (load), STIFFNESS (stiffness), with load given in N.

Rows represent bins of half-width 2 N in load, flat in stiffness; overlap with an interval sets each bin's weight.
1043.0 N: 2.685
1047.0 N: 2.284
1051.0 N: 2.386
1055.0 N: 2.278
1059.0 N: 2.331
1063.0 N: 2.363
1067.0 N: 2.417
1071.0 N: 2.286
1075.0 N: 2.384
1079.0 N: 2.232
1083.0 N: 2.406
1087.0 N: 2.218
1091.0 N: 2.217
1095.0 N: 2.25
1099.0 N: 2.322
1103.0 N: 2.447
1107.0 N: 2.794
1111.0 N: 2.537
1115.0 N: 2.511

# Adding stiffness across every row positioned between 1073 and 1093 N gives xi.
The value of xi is 11.46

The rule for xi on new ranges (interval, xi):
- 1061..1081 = 11.68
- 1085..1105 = 11.45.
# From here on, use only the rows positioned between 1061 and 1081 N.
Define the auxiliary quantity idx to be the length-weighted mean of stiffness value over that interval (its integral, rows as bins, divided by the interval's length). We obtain 2.34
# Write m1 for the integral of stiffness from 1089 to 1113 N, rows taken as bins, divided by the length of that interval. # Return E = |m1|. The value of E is 2.43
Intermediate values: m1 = 2.43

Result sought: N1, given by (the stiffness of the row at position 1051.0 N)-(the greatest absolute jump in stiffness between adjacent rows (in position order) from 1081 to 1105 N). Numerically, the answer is 2.20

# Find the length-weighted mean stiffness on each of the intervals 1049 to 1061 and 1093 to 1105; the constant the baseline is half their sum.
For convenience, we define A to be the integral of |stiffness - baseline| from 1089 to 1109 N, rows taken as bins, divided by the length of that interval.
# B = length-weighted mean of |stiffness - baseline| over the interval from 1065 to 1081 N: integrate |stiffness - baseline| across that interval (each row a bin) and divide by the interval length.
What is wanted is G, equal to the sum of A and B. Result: 0.23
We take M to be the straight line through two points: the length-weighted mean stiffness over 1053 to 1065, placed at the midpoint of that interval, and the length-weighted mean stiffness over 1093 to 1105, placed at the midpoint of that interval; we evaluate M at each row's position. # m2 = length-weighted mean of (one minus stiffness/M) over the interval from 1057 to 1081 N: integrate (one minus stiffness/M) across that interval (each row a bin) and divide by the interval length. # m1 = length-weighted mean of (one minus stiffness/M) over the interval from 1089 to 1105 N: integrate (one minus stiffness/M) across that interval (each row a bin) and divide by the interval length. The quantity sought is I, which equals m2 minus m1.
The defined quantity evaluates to -0.02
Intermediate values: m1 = 0.01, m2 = -0.0033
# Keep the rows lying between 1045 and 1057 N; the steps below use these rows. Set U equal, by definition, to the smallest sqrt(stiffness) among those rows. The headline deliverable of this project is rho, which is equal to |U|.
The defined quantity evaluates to 1.509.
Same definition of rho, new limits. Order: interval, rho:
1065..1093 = 1.489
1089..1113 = 1.489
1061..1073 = 1.512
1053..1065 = 1.509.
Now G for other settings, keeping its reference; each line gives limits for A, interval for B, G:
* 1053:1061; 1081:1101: 0.11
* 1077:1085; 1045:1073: 0.13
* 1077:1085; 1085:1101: 0.17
